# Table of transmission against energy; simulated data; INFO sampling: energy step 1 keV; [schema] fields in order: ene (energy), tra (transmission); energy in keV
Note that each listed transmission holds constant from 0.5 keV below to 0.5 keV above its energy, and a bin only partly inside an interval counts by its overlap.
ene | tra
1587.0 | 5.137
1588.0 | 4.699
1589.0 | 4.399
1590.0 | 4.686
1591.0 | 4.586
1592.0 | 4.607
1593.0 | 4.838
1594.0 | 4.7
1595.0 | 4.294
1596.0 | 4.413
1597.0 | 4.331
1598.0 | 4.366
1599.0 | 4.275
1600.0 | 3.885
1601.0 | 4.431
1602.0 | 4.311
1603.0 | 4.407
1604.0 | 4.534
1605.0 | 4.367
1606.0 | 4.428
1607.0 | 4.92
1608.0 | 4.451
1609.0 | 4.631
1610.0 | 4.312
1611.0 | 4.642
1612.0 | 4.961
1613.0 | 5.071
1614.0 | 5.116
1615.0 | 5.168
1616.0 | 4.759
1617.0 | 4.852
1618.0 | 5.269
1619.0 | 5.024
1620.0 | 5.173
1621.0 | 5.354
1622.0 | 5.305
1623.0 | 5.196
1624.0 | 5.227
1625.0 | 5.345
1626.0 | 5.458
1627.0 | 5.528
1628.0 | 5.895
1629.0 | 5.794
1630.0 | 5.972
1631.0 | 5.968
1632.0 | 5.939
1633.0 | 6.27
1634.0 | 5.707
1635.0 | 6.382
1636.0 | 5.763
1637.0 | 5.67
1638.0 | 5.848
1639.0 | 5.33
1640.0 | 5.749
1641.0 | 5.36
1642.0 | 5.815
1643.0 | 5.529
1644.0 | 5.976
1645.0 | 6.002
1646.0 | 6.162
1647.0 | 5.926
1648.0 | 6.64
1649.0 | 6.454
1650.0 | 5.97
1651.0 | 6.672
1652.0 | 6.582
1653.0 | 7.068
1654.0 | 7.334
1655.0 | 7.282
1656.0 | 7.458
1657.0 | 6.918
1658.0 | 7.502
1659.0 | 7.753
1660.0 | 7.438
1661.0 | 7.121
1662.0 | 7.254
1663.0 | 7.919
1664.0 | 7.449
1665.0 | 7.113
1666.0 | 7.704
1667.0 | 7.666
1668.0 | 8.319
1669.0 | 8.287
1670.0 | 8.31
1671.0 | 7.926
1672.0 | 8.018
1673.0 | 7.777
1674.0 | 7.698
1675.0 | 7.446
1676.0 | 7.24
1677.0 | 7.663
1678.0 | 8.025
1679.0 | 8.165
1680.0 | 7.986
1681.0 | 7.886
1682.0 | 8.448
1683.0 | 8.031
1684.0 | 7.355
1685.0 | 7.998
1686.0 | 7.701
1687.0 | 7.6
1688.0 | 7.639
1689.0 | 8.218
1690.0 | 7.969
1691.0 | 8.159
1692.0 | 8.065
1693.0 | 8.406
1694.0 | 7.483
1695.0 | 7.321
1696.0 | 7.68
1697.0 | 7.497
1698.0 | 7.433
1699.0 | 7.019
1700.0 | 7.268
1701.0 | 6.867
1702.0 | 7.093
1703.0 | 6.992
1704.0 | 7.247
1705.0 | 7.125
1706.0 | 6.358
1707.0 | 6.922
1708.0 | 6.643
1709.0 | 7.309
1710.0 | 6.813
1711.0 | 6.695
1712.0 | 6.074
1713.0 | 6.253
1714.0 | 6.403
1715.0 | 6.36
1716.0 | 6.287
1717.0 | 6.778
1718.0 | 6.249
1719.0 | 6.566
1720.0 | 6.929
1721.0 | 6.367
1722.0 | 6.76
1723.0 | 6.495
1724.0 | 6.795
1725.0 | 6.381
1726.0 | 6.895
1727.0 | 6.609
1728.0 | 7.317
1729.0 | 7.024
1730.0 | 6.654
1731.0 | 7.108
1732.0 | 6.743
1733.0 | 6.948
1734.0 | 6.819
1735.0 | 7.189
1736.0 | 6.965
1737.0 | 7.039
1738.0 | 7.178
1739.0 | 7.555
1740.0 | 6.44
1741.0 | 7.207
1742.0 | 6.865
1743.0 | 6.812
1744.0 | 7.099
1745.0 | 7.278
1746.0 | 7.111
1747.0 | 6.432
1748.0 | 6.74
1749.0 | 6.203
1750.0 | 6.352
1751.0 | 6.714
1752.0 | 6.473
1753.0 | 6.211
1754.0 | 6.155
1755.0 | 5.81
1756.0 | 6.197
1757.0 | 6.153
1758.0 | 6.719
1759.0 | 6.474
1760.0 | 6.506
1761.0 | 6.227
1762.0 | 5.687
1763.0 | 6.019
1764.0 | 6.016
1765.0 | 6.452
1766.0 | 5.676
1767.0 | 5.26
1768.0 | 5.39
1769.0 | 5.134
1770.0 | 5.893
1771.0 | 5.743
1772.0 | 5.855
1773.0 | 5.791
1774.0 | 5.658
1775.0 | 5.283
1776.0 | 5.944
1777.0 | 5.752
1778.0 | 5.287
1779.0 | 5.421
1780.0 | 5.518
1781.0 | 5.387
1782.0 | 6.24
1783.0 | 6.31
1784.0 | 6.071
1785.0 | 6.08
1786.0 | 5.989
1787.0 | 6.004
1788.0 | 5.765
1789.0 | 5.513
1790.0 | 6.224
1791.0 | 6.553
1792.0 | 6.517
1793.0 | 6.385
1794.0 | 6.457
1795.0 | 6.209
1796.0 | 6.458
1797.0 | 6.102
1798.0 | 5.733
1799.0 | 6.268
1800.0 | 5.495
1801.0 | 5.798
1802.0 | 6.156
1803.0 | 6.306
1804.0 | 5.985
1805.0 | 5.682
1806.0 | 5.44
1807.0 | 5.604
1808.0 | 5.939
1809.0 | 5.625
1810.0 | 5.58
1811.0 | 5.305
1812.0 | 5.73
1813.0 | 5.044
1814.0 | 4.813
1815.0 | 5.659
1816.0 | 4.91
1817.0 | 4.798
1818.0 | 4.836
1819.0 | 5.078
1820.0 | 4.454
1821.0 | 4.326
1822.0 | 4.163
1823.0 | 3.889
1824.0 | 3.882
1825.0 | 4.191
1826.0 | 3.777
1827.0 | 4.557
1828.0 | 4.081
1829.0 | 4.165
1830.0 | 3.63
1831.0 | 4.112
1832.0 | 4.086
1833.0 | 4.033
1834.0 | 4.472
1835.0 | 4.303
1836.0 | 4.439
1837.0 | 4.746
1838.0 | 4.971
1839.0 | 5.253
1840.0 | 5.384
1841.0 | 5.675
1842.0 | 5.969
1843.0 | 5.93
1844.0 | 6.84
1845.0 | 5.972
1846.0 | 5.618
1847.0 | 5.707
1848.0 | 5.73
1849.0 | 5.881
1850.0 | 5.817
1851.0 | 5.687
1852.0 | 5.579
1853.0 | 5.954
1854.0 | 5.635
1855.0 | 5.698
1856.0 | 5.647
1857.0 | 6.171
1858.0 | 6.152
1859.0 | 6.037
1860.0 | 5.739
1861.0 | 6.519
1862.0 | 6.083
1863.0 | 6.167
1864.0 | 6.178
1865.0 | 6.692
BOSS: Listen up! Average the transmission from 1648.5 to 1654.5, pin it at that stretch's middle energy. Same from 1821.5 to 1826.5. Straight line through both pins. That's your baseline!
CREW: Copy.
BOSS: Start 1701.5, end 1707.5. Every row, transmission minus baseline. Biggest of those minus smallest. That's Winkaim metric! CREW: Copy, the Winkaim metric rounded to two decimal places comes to 0.86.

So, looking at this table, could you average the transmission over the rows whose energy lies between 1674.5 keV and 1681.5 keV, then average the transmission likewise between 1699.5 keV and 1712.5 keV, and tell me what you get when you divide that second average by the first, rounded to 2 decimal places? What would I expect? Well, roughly 0.88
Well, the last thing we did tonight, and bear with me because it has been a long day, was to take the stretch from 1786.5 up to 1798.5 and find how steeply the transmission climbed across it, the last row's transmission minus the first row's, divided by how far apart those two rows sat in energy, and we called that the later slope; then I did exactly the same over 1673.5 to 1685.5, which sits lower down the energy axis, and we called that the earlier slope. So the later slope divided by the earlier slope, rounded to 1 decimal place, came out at -0.9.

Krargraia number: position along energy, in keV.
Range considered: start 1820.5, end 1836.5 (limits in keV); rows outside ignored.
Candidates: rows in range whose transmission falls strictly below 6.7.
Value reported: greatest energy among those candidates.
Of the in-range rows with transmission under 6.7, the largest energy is 1836.0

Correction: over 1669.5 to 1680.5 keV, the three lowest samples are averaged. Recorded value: 7.4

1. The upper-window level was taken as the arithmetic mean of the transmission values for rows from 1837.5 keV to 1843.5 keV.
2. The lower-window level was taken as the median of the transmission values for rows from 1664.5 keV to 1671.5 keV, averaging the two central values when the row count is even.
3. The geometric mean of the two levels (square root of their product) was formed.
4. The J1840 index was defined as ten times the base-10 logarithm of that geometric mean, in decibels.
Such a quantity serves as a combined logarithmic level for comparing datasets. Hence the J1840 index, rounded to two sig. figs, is 8.2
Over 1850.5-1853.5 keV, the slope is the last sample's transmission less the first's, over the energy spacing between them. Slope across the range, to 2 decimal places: 0.13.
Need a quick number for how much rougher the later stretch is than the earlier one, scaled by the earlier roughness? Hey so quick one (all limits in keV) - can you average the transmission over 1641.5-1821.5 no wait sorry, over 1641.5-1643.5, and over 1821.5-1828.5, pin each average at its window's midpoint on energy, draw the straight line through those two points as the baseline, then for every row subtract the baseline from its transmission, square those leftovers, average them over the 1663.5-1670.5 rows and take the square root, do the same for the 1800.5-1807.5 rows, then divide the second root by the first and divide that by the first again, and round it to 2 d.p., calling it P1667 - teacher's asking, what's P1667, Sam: 0.28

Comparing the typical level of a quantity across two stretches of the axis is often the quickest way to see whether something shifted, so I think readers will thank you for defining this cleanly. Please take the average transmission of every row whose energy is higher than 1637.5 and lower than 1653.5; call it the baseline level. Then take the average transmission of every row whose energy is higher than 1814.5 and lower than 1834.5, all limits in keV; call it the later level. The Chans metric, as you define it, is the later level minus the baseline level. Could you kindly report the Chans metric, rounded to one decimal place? -1.7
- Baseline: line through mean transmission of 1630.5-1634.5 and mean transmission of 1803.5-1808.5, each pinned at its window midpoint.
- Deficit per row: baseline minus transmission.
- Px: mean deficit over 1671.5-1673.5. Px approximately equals -2.0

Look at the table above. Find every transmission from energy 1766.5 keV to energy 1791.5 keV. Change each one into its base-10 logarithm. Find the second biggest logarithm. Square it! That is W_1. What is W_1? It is 0.64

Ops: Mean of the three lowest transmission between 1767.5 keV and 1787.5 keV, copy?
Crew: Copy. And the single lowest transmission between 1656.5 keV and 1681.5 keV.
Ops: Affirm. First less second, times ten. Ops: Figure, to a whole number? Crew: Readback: -17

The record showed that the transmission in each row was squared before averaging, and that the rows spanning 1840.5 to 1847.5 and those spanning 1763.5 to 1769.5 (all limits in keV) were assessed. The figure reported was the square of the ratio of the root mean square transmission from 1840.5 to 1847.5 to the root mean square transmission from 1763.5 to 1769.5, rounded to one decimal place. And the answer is 1.1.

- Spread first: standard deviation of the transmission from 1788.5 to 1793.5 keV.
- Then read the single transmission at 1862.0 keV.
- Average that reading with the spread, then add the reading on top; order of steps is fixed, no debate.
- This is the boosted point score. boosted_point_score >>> 9.3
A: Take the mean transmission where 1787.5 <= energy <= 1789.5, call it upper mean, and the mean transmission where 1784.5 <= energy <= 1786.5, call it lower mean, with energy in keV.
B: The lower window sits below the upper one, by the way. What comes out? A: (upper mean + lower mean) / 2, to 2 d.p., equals 5.84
